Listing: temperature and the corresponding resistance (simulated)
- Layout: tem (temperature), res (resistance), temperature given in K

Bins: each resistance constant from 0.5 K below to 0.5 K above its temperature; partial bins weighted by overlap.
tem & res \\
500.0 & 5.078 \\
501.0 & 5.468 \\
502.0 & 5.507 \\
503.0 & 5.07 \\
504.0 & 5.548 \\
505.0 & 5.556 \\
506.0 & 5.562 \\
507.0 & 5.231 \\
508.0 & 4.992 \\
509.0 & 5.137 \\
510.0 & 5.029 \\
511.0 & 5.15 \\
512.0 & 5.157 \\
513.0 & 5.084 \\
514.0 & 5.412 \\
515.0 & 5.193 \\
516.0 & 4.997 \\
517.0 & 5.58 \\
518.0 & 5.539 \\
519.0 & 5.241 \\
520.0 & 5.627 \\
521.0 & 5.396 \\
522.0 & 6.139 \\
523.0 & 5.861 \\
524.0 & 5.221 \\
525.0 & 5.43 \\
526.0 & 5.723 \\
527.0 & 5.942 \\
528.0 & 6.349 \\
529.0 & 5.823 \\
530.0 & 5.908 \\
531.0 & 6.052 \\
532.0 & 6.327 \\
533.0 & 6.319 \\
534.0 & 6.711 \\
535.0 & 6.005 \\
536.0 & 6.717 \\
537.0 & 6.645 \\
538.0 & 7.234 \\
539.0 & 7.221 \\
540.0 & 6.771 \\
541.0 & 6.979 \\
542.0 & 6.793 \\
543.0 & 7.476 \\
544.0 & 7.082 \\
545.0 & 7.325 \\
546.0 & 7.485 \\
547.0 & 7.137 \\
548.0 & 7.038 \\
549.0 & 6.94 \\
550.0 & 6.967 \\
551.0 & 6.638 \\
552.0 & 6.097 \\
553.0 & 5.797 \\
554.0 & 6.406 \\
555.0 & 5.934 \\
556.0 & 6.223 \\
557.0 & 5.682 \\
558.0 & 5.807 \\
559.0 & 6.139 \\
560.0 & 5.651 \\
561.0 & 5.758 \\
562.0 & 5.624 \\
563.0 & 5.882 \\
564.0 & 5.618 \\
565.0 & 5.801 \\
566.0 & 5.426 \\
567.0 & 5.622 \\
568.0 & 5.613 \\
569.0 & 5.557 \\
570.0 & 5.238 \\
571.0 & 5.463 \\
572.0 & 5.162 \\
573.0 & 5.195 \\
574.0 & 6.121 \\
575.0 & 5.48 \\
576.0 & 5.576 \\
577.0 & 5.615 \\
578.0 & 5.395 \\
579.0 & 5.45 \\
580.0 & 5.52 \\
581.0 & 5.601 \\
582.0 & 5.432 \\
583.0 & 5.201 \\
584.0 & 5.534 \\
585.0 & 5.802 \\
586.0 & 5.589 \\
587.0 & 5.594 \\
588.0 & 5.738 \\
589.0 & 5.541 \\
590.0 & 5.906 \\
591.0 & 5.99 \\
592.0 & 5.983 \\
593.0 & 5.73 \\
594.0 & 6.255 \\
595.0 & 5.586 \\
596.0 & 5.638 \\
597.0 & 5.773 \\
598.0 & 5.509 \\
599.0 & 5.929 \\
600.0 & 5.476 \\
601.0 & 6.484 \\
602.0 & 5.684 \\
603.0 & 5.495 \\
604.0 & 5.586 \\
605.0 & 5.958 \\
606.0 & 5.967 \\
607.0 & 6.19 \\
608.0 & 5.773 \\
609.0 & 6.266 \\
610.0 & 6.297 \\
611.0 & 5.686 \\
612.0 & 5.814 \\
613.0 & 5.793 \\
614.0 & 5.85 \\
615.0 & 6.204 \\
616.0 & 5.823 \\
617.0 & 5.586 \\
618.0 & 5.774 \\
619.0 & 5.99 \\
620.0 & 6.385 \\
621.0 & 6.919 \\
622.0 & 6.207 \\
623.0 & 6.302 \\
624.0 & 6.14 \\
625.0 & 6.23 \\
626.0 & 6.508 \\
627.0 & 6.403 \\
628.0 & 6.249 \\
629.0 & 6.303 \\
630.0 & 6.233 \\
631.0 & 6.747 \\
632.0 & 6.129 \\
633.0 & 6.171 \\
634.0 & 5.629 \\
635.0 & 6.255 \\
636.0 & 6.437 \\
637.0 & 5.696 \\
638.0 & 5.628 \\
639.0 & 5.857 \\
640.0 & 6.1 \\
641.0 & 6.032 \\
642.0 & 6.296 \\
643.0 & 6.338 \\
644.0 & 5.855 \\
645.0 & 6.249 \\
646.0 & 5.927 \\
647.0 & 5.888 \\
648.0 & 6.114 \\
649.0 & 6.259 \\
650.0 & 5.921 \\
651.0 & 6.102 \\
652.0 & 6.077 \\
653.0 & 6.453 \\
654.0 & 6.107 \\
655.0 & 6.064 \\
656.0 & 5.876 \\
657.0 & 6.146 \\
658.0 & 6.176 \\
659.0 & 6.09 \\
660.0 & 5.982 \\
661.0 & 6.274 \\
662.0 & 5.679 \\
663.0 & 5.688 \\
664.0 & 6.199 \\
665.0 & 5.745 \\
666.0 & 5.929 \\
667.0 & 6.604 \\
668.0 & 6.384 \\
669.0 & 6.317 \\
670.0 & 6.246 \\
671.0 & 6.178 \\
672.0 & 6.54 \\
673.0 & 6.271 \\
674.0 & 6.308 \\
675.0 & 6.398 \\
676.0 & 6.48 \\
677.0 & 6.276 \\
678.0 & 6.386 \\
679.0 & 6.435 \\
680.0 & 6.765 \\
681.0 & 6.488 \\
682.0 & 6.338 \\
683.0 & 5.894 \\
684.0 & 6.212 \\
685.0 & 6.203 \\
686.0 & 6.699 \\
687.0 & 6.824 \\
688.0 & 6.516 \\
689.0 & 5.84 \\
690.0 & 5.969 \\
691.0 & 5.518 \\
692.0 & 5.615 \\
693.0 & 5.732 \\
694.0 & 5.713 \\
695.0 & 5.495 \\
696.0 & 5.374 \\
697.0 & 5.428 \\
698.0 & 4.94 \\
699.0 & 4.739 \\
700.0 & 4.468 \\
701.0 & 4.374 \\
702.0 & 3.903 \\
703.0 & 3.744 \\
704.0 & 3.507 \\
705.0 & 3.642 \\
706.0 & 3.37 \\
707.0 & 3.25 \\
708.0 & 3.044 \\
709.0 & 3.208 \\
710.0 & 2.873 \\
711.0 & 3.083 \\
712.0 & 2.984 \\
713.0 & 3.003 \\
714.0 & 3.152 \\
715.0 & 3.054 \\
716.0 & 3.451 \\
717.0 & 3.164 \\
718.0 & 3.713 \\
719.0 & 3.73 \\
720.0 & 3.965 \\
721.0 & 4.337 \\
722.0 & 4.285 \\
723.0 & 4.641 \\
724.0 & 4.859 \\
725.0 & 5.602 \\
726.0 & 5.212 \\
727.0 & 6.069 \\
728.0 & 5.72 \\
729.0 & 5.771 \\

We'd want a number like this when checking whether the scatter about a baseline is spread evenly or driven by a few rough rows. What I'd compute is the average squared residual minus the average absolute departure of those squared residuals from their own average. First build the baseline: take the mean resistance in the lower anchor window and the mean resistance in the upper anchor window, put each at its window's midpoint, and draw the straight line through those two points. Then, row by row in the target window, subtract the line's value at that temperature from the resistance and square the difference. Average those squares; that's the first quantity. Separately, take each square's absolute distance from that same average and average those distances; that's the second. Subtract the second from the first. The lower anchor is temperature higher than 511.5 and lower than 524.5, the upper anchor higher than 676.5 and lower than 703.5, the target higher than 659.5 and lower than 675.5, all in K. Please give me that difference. 0.13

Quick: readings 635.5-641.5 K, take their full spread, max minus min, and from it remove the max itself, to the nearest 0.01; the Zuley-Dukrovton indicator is -5.63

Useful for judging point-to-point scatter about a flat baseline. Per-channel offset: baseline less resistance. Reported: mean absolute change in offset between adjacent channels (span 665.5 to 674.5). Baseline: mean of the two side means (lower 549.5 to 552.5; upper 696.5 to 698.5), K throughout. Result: 0.22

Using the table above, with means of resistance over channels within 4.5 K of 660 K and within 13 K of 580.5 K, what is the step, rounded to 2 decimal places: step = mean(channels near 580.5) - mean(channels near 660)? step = -0.43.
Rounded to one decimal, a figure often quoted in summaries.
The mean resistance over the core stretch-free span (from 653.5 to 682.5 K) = 6.2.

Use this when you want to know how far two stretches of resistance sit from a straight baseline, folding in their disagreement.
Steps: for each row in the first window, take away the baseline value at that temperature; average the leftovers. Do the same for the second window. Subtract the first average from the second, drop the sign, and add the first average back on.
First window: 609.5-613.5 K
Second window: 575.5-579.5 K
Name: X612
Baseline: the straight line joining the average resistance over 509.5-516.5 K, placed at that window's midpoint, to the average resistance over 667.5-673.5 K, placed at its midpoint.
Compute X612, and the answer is 0.15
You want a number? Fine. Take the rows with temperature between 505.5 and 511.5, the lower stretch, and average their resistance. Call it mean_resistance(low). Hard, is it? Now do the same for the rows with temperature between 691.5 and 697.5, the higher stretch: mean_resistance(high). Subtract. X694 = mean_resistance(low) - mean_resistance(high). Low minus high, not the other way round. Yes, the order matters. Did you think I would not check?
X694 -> -0.4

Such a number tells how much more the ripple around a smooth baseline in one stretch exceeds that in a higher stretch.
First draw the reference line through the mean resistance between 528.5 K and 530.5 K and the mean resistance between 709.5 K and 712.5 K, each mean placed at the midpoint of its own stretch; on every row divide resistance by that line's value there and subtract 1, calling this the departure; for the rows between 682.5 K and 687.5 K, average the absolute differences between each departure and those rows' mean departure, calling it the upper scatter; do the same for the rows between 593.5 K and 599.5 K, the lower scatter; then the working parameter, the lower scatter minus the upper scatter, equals -0.061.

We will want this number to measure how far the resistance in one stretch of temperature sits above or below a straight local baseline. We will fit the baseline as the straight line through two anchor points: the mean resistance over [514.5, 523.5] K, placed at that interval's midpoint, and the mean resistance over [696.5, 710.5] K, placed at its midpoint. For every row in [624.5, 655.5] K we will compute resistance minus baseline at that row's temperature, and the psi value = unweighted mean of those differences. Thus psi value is 1.7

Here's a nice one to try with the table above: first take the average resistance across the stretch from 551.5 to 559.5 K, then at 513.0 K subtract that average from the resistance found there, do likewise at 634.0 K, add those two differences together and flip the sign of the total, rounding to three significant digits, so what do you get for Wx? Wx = 1.31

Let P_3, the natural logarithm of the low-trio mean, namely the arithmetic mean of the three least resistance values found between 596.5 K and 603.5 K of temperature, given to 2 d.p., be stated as 1.70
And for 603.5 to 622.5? 1.73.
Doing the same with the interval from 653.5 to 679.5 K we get 1.74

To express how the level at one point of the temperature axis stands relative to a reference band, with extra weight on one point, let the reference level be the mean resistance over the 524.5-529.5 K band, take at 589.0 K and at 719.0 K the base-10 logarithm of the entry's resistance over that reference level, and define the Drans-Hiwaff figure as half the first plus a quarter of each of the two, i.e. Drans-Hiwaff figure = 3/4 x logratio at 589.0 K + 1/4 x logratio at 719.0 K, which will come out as -0.067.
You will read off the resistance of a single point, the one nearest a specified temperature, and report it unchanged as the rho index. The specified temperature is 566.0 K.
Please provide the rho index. 5.426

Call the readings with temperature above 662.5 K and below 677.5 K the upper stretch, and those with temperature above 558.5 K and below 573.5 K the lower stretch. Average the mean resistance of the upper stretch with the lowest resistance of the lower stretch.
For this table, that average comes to 5.7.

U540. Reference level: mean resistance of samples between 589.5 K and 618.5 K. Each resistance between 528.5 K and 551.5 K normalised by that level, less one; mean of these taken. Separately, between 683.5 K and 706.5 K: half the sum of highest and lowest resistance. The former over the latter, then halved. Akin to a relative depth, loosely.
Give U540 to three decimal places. 0.015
